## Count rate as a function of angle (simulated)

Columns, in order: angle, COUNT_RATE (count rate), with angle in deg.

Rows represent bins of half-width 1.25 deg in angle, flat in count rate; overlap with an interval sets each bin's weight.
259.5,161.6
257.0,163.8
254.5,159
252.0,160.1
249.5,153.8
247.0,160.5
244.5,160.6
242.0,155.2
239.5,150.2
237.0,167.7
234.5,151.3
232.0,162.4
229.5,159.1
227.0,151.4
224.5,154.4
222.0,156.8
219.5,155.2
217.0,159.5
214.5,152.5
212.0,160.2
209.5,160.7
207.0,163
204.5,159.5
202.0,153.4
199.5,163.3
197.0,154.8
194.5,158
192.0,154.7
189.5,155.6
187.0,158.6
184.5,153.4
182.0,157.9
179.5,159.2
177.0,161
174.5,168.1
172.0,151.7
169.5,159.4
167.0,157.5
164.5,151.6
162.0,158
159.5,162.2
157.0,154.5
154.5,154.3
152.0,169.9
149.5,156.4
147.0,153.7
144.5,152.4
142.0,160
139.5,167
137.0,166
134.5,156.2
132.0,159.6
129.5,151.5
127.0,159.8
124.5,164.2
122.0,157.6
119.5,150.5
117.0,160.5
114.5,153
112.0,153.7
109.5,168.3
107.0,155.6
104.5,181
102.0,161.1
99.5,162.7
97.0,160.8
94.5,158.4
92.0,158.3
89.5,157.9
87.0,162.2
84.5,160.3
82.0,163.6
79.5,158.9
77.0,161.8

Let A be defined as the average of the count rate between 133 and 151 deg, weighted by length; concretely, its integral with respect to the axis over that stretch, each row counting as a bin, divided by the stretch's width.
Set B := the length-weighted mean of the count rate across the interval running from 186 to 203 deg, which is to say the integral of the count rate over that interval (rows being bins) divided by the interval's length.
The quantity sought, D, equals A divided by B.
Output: 1.01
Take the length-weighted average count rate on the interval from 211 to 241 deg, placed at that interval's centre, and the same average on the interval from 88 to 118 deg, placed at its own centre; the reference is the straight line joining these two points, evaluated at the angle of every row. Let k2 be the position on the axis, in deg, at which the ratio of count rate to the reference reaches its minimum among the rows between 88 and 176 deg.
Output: 119.5 deg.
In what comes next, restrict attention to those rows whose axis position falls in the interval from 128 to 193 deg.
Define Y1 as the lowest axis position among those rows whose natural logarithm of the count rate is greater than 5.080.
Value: 137.0 deg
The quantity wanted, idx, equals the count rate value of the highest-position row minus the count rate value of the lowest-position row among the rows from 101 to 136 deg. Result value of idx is -5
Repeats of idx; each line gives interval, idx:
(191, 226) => 0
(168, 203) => -6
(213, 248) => 8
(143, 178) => 9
